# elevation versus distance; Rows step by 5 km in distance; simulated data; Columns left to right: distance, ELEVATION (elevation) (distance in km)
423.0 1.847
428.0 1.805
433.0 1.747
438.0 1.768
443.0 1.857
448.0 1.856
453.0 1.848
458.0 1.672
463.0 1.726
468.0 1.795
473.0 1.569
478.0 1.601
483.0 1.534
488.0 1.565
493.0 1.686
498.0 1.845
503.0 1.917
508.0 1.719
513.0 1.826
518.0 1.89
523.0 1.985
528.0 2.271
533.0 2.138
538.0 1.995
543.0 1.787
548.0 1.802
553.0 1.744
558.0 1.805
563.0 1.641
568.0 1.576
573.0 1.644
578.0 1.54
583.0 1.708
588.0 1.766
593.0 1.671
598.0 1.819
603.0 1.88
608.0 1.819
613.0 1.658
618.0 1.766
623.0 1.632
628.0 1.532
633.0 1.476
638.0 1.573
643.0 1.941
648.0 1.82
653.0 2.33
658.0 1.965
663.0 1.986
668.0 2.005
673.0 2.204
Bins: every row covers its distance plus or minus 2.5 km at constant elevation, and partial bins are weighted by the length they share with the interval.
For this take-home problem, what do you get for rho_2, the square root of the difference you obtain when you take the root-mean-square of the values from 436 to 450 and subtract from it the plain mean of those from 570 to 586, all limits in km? 0.44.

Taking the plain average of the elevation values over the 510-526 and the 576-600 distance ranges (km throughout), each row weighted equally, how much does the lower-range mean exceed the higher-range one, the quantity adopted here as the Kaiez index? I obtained 0.20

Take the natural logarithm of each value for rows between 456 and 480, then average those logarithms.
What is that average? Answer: 0.51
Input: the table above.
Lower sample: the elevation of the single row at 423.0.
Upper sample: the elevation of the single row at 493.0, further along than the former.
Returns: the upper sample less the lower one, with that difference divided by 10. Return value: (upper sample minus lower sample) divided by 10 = -0.016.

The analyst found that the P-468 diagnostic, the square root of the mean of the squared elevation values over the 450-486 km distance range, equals 1.68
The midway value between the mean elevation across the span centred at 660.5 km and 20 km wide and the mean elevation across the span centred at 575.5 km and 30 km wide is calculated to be 1.86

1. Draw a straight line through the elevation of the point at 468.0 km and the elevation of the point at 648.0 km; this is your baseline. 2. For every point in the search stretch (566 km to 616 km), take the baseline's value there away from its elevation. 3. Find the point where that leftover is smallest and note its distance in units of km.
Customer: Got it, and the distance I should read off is 578.0 km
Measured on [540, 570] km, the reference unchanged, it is 568.0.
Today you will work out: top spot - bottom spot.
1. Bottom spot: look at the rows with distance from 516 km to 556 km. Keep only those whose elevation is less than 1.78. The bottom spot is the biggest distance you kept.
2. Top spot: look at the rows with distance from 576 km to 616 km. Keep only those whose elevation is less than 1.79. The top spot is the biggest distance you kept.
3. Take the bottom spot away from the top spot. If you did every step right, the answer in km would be 60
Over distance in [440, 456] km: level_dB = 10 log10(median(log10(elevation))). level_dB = -5.7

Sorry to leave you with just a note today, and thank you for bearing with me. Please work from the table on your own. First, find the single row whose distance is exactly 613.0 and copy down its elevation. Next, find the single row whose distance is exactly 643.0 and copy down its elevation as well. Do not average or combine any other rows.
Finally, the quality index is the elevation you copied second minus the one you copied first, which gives 0.28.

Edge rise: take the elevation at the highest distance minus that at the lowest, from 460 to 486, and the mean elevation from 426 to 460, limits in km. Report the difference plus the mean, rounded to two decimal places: 1.60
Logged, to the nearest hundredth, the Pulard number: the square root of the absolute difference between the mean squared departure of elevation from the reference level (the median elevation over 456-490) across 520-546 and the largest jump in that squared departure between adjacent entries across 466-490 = 0.42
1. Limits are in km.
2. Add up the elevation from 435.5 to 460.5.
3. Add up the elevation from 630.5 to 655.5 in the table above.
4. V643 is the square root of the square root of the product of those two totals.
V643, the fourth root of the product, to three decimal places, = 3.012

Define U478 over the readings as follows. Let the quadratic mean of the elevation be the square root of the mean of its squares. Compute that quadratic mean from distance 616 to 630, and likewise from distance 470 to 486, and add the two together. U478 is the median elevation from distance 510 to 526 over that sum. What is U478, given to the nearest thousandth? 0.588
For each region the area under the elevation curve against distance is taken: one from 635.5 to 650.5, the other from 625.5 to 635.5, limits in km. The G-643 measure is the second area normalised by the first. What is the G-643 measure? 0.56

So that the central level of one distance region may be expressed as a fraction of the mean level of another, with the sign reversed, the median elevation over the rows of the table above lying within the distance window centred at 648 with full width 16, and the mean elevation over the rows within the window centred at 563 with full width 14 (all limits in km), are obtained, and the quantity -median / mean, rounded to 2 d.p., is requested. -1.16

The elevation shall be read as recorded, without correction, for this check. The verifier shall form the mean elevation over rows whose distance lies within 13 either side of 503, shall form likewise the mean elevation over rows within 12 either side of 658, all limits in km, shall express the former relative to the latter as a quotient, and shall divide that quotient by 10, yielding 0.089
